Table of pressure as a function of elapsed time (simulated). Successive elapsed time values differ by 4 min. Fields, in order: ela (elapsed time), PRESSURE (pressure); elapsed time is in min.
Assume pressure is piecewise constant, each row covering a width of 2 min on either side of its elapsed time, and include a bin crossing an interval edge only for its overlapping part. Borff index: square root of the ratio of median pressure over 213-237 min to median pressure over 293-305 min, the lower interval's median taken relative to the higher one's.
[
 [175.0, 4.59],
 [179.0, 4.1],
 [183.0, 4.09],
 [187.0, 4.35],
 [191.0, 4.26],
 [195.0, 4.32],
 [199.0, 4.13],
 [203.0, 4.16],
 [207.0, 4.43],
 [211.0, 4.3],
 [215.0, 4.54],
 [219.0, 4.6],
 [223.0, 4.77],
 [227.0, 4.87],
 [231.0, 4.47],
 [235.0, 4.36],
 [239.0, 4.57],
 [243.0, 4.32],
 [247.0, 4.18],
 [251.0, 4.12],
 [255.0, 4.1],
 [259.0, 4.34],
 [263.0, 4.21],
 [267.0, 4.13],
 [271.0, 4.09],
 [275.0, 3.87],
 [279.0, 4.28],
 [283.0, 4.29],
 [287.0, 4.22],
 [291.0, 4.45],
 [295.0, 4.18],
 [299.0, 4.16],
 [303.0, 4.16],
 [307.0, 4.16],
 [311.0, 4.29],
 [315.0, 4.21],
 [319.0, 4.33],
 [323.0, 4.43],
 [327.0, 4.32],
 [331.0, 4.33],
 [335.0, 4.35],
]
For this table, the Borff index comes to 1.05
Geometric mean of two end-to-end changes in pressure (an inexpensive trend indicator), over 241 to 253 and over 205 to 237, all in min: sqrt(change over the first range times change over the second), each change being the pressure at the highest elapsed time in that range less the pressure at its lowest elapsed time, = 0.12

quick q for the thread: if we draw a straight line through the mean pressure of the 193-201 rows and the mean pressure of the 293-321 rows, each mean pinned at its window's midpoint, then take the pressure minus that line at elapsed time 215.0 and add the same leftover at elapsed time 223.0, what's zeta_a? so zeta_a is 0.9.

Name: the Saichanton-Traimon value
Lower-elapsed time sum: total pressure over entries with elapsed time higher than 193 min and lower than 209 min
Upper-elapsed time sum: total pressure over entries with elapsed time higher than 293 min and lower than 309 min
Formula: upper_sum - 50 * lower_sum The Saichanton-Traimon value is -835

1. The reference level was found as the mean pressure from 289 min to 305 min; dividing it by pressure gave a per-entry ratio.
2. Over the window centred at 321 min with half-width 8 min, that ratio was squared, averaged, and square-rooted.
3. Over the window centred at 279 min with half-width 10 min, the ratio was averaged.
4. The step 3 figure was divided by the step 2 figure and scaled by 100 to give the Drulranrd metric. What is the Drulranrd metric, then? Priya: 104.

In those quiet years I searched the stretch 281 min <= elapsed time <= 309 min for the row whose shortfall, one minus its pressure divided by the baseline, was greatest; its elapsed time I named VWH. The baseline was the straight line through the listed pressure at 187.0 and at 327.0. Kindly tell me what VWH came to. 299.0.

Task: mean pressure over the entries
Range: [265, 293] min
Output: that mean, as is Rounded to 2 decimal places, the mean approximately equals 4.19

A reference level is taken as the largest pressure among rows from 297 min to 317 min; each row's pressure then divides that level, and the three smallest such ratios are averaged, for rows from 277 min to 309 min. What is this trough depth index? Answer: 0.989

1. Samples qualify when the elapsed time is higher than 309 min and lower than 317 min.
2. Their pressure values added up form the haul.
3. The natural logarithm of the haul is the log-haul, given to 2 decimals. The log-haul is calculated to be 2.14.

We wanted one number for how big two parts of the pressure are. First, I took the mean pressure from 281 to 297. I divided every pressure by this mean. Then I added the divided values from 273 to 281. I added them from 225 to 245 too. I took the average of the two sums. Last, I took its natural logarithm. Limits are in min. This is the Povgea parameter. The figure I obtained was 1.28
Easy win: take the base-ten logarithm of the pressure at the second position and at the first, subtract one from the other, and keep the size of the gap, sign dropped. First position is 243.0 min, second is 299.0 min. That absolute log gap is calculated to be 0.016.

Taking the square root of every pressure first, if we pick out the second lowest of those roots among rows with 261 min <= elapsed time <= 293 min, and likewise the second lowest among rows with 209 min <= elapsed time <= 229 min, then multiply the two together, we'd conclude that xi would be 4.31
